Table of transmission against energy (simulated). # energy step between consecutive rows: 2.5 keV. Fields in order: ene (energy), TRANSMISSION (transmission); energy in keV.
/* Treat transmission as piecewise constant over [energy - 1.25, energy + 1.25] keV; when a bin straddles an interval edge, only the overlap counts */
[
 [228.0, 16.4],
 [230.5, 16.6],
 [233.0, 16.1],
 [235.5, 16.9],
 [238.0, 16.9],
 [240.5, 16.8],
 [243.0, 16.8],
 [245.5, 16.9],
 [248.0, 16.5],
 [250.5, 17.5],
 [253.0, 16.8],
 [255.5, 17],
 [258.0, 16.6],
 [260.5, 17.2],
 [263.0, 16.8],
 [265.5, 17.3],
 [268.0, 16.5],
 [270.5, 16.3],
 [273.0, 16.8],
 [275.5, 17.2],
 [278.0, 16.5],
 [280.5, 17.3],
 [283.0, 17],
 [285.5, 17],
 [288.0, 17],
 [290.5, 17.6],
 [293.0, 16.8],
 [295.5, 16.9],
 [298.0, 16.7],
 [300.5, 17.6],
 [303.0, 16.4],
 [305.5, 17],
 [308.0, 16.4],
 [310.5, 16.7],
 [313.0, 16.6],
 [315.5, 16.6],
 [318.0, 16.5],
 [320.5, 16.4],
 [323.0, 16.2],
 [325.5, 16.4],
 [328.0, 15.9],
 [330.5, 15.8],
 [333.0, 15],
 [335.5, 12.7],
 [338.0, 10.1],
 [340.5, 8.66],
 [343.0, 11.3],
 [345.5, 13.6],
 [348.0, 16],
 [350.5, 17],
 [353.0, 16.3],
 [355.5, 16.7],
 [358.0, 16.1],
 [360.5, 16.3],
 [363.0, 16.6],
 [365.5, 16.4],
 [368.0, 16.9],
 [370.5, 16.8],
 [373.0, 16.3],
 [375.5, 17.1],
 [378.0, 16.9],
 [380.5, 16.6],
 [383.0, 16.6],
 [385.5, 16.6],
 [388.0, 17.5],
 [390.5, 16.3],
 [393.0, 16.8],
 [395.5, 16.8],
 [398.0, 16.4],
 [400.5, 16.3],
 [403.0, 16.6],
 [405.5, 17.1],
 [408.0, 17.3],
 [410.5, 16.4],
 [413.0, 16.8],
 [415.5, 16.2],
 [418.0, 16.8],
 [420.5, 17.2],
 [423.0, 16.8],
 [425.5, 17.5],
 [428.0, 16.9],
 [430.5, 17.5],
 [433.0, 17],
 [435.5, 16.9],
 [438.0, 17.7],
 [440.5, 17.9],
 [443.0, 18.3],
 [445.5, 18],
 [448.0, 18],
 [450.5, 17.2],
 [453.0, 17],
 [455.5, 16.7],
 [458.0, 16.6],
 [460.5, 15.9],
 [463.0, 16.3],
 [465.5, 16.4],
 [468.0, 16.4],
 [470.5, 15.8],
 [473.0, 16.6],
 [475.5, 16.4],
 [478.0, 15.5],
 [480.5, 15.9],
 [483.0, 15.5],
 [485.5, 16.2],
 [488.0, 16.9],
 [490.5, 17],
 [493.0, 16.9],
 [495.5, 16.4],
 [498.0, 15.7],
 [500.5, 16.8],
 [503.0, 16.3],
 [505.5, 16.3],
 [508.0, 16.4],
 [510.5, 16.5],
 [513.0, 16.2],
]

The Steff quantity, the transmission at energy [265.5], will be 17.3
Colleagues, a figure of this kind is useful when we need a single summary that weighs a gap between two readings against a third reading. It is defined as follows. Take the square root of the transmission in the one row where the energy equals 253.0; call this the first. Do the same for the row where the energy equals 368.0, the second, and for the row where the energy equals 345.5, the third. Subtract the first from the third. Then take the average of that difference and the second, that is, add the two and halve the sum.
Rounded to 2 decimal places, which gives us 1.85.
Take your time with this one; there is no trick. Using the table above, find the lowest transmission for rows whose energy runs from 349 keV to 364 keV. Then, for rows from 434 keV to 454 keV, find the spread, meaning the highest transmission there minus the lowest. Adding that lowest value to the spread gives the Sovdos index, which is 17.5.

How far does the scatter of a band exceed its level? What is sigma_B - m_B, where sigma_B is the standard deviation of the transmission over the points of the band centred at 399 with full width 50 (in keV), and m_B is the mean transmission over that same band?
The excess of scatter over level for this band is -16.4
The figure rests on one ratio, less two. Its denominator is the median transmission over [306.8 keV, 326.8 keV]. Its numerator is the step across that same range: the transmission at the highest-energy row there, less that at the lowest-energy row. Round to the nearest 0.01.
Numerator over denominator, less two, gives -2.00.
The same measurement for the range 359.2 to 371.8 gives -1.97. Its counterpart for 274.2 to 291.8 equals -1.98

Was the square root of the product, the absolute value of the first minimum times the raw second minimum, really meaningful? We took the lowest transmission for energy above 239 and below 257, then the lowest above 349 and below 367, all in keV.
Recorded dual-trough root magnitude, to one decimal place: 16.3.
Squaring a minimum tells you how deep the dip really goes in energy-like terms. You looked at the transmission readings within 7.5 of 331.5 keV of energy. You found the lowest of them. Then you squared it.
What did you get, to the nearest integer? 102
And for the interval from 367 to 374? 266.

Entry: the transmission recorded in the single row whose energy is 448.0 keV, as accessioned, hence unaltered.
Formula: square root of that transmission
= 4.24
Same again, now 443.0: 4.28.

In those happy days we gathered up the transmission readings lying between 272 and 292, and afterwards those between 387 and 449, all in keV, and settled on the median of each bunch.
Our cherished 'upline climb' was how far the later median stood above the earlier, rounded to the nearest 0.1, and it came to -0.1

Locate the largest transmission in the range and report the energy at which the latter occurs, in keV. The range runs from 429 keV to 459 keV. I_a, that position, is 443.0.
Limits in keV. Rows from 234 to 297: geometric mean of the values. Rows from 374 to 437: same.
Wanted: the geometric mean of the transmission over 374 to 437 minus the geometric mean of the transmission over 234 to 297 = -0.08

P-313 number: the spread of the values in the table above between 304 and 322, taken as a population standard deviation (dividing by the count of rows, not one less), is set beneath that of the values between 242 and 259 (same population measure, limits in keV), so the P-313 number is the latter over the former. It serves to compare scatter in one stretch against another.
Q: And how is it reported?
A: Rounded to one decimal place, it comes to 1.6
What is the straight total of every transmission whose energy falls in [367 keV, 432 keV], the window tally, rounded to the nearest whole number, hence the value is 437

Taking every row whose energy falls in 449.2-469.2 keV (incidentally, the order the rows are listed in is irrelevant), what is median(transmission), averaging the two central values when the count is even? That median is 16.5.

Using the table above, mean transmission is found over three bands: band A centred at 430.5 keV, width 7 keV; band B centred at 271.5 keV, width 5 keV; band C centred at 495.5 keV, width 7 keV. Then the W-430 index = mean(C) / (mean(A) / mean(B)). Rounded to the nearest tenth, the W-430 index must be 15.8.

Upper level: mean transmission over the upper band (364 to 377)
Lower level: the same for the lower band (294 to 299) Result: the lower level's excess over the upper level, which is 0.10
